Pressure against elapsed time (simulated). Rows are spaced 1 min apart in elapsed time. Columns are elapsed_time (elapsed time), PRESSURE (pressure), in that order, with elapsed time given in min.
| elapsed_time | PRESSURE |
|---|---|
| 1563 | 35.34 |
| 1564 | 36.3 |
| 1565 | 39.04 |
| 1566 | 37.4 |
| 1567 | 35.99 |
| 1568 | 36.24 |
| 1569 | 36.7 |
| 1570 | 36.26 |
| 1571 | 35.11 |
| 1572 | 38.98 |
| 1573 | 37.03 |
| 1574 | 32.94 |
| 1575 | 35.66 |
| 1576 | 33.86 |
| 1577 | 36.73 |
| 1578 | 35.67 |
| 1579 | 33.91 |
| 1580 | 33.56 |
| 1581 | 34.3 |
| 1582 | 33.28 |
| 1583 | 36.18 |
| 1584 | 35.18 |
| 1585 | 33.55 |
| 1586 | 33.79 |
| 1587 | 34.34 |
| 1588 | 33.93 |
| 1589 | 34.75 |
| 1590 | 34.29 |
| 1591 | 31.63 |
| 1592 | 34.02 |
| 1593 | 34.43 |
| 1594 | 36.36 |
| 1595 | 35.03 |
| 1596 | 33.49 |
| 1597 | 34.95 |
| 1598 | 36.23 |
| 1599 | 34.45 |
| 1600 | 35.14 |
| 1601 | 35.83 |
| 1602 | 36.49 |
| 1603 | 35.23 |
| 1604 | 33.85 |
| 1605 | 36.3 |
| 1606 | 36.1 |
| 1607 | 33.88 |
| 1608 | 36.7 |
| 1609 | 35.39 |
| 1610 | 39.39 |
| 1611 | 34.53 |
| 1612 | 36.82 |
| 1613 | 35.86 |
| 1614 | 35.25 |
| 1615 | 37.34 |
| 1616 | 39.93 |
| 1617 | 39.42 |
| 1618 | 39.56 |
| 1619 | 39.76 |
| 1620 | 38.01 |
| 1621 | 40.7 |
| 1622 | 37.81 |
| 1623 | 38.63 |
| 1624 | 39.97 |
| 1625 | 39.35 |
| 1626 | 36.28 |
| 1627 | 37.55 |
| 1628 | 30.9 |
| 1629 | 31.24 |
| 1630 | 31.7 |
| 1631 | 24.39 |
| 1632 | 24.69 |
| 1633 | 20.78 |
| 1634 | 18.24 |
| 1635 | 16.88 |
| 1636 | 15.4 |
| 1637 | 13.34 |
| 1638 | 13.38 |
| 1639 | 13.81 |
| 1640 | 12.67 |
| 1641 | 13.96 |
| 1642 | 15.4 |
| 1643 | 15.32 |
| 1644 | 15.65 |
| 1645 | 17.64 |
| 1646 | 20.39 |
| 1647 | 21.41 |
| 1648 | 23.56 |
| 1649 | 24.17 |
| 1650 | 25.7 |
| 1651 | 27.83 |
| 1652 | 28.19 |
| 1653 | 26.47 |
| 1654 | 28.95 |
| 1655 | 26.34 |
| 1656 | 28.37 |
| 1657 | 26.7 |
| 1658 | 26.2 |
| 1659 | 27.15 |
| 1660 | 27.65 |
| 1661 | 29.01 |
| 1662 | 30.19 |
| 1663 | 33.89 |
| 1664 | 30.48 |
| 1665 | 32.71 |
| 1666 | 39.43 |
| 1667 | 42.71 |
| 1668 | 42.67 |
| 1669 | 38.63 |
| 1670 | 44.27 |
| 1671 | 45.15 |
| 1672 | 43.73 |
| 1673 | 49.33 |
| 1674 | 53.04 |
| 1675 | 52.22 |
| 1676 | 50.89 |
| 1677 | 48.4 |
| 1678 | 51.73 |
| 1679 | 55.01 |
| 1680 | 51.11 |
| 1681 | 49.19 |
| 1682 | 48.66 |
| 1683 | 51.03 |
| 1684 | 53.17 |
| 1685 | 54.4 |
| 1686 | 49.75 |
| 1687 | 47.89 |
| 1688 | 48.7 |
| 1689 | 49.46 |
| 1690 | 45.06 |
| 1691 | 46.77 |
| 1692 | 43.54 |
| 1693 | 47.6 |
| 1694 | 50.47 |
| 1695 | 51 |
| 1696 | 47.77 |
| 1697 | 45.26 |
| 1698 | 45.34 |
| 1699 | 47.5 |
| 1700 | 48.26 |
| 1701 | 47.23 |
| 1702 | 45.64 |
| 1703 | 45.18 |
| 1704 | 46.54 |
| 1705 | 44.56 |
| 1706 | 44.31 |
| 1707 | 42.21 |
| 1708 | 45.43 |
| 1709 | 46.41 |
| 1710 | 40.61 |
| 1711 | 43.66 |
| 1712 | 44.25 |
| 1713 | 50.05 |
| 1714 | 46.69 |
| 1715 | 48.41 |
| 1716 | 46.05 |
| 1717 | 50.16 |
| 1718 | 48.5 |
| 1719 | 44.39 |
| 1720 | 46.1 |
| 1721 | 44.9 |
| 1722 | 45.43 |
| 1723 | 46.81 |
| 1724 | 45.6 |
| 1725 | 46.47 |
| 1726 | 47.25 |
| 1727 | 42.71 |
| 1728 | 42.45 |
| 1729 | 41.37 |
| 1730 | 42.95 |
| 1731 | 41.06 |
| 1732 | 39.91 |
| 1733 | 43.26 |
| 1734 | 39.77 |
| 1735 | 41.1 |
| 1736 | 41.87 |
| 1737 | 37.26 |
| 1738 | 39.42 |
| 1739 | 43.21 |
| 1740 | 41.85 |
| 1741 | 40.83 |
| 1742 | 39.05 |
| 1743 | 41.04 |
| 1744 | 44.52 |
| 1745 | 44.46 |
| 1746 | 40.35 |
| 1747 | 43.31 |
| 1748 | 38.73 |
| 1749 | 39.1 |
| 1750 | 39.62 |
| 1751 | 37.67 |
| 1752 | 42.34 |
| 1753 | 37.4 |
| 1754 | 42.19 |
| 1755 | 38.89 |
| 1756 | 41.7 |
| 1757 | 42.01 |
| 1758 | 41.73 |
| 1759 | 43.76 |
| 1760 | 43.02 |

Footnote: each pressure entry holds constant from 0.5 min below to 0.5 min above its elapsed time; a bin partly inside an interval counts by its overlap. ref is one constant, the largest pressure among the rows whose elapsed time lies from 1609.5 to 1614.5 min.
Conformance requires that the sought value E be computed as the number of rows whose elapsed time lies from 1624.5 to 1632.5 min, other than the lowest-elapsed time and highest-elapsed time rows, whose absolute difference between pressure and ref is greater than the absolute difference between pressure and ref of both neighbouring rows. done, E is 3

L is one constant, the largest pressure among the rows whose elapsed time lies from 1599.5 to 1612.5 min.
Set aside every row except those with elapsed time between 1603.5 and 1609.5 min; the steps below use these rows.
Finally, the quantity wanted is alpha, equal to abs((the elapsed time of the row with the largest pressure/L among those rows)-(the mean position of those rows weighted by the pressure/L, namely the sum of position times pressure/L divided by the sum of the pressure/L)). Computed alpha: 1.5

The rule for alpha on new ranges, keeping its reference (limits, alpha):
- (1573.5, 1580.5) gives 0.0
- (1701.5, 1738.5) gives 2.6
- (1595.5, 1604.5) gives 2.0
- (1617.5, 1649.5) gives 9.5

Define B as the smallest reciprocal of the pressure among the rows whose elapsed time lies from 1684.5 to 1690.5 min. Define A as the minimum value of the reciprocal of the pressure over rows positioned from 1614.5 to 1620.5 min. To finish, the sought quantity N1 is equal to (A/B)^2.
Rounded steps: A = 0.025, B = 0.018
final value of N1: 1.9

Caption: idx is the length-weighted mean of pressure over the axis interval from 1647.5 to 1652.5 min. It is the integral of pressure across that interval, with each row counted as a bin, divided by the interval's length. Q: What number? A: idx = 26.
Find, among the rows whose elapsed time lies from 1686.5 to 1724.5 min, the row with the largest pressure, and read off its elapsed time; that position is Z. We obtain 1695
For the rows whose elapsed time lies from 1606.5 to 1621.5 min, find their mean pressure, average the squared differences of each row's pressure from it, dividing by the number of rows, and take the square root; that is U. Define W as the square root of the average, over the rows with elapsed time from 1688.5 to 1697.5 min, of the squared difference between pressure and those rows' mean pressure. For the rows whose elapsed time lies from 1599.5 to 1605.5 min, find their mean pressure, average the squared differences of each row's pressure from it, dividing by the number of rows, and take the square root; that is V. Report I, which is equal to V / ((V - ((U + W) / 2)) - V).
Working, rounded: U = 2.1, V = 0.9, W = 2.4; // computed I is -0.4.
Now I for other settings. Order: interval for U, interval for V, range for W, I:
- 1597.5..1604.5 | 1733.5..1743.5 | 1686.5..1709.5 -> -1.1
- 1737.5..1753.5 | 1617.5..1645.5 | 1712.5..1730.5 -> -4.6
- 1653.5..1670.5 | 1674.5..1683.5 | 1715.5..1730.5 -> -0.5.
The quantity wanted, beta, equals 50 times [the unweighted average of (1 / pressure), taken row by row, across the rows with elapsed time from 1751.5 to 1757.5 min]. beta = 1.2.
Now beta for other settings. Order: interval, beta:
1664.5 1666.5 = 1.4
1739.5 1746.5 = 1.2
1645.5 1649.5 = 2.2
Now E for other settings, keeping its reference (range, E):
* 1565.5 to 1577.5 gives 4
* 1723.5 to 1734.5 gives 3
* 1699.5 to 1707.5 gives 1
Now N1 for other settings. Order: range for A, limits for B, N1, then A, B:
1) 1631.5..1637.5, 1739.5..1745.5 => 3.3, 0.041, 0.022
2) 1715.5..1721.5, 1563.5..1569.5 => 0.6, 0.020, 0.026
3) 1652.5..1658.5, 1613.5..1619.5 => 1.9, 0.035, 0.025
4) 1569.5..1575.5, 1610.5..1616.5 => 1.0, 0.026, 0.025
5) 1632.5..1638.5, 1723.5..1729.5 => 5.2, 0.048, 0.021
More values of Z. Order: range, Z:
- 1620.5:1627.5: 1621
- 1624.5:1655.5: 1625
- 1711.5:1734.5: 1717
